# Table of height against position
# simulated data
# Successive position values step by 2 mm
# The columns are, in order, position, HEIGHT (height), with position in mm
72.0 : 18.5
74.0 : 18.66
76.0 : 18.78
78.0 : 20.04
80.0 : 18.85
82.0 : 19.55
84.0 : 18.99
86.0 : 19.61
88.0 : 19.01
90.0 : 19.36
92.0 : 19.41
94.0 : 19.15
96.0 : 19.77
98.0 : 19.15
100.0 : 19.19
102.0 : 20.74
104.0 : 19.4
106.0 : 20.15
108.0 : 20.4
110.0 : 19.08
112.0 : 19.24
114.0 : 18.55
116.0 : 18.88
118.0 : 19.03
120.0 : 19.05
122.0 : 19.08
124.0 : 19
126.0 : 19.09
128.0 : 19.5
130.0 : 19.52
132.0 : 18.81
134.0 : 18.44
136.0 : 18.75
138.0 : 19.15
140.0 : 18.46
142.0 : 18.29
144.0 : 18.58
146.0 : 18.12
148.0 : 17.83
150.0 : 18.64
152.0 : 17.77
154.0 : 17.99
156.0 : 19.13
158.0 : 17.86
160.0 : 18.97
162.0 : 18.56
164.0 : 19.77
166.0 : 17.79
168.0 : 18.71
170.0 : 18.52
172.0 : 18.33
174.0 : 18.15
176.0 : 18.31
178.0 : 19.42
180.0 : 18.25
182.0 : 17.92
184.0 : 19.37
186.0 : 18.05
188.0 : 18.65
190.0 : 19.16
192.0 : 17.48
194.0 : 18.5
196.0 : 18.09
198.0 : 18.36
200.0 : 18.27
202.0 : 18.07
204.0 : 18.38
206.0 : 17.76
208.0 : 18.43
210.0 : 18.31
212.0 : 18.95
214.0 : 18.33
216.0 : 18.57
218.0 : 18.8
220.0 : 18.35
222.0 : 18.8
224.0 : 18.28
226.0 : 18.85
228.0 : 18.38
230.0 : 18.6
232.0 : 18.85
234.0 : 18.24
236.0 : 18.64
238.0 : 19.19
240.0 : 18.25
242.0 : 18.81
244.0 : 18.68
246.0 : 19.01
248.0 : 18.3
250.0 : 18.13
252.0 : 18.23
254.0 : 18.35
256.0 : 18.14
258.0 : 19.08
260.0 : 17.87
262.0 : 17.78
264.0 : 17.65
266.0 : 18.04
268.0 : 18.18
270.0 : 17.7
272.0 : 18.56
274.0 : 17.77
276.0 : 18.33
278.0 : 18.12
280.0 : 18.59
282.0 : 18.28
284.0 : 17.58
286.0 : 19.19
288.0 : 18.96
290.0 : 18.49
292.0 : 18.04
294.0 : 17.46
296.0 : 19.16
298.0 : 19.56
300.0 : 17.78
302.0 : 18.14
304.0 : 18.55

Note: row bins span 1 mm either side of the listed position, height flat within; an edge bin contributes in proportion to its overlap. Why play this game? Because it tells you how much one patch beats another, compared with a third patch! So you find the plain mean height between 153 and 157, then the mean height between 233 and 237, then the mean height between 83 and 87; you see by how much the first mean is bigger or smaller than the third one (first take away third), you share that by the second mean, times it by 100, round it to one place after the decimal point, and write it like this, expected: -4.0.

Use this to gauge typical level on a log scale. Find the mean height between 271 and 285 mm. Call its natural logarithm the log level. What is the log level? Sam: 2.90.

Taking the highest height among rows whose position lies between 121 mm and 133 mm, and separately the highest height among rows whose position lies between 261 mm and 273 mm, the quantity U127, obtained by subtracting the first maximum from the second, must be -1.0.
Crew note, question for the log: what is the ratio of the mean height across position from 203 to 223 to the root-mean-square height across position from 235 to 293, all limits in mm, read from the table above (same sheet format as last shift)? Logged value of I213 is 1.01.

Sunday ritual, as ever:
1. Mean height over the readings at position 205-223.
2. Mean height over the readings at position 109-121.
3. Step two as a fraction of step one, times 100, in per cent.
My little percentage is 103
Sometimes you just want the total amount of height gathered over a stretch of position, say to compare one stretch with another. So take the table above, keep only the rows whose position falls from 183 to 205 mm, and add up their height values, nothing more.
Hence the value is 202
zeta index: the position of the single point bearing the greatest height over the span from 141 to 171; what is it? 164.0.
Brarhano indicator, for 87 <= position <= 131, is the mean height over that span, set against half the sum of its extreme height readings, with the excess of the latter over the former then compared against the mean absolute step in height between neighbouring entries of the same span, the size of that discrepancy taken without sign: 0.14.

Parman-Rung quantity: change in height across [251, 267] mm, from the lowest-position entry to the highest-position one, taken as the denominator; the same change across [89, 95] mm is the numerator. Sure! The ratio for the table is 1.1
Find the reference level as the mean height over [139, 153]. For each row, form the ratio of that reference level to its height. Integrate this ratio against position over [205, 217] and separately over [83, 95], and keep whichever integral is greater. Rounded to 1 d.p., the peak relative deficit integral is 11.9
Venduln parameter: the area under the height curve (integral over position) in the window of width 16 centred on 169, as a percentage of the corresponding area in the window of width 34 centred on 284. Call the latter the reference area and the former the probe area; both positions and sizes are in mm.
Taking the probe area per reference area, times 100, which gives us 48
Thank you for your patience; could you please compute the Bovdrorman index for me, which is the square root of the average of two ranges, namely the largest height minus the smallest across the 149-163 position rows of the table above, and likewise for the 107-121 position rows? 1.27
